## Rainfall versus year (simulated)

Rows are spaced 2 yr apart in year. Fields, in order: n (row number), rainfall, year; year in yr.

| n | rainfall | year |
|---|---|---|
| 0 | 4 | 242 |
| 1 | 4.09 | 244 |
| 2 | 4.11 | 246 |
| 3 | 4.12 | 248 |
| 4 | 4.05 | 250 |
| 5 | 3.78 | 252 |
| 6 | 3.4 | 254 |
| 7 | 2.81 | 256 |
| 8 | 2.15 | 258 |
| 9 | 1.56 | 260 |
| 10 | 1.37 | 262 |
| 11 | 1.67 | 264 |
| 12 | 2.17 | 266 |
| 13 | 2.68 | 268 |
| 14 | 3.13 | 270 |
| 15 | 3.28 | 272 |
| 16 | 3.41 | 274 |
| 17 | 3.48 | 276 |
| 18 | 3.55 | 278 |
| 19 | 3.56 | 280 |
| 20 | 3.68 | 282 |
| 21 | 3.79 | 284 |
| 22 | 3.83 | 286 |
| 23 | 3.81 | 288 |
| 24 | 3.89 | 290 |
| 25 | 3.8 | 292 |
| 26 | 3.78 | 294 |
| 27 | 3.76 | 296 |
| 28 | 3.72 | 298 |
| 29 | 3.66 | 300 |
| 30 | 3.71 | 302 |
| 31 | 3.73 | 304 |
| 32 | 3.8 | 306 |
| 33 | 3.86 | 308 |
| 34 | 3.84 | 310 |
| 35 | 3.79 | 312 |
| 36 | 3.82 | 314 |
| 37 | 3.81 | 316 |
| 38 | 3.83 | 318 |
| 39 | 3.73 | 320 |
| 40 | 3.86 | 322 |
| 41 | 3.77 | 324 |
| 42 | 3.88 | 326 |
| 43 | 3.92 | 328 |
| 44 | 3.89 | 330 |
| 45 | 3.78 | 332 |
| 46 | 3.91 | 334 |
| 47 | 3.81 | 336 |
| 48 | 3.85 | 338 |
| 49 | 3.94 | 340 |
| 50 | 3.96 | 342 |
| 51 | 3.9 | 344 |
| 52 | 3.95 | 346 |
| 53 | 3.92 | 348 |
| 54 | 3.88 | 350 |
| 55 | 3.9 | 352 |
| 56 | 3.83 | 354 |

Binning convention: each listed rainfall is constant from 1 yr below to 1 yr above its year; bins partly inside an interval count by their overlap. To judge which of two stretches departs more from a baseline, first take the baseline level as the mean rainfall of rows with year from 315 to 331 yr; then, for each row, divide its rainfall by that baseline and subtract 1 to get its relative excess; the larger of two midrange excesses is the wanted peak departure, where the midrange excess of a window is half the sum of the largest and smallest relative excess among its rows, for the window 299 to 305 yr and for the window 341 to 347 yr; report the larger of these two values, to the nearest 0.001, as 0.024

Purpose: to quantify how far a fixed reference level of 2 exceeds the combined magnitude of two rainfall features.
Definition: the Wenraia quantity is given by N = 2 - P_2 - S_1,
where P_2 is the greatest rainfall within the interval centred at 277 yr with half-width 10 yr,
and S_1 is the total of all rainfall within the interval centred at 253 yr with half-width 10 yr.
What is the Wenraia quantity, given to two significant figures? -33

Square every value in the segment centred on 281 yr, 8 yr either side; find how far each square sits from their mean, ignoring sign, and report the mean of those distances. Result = 1.0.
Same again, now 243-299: 3.7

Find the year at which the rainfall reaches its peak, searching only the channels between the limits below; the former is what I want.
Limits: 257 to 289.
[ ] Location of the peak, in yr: 286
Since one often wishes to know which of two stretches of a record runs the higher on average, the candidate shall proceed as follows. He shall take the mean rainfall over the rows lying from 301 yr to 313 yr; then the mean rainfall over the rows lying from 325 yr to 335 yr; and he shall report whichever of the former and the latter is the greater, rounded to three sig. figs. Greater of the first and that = 3.88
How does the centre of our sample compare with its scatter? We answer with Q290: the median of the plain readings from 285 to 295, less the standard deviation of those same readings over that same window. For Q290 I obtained 3.77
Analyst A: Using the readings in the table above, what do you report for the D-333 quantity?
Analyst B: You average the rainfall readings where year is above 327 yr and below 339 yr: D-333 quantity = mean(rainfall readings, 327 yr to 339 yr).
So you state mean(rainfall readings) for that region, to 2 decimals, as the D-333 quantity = 3.86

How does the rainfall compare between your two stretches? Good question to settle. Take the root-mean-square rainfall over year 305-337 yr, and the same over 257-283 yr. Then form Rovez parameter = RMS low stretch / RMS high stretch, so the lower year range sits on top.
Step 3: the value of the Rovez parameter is 0.75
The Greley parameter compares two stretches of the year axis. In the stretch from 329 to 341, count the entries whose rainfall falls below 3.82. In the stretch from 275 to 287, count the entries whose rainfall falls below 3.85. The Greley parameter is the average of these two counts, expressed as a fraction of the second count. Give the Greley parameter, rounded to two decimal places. 0.67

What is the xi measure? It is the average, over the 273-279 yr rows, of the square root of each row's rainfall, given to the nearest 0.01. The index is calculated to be 1.87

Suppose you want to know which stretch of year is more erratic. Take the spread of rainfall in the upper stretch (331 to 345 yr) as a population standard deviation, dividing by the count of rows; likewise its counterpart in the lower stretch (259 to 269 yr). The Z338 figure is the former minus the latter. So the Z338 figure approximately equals -0.4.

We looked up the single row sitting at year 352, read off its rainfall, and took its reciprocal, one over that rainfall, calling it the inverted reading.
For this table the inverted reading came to 0.256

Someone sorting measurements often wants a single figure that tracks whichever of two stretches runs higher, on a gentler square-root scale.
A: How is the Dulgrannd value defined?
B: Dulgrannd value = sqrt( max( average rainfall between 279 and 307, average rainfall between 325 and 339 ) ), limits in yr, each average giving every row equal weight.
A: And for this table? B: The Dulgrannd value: 1.97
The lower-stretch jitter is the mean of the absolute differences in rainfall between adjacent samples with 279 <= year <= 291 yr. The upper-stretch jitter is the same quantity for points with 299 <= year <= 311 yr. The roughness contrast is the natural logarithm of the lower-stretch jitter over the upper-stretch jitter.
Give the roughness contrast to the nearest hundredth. 0.52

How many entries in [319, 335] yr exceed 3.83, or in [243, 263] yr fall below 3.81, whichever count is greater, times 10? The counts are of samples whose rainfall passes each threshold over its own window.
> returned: 60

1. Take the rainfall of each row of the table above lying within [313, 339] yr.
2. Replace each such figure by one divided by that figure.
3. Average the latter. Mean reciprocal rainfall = 0.261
